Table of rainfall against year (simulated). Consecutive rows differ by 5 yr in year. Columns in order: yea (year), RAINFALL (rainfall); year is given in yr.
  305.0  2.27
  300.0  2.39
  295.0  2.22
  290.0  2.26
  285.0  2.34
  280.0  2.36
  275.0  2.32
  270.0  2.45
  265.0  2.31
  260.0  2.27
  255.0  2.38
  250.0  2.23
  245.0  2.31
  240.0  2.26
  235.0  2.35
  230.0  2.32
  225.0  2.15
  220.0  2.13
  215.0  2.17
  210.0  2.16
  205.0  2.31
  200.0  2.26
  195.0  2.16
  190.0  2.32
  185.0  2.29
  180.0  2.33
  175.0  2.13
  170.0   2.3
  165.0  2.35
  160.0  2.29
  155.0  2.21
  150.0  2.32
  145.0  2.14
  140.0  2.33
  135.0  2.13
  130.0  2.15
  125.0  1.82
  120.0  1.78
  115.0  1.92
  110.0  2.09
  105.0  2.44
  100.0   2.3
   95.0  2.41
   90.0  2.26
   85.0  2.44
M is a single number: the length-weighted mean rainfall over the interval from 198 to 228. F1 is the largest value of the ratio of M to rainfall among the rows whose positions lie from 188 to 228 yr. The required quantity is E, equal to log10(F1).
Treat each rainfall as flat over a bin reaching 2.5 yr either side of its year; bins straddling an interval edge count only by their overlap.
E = 0.014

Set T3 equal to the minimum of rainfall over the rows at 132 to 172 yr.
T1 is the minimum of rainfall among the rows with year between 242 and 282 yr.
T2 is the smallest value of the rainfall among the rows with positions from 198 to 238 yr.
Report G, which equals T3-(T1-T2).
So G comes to 2.0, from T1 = 2.23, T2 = 2.13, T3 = 2.13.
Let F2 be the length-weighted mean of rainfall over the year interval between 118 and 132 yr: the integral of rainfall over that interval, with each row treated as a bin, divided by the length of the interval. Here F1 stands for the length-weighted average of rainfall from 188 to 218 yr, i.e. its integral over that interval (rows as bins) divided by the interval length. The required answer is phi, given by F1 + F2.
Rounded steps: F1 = 2.23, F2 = 1.91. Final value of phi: 4.14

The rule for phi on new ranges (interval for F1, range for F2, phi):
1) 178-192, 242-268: 4.61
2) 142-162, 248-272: 4.57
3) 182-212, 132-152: 4.48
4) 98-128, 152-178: 4.31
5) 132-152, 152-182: 4.49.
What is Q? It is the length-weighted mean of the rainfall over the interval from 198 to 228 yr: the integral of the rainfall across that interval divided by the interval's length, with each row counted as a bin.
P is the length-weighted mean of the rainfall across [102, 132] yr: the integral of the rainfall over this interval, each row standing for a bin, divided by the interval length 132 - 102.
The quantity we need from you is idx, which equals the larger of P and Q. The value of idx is 2.20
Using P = 2.04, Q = 2.20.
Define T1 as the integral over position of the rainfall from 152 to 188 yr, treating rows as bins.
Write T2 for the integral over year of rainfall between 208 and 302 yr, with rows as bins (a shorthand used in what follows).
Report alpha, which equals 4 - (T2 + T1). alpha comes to -292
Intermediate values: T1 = 82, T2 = 215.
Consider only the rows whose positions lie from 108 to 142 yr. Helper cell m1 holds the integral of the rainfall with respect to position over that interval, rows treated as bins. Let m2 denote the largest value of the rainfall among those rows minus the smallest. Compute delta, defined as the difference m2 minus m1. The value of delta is -68.3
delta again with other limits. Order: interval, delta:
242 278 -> -83.4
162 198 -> -81.5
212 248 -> -80.4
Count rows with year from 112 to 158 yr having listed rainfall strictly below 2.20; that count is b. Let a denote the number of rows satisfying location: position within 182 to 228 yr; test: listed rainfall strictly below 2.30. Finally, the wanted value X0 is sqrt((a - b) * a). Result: 2.6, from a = 7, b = 6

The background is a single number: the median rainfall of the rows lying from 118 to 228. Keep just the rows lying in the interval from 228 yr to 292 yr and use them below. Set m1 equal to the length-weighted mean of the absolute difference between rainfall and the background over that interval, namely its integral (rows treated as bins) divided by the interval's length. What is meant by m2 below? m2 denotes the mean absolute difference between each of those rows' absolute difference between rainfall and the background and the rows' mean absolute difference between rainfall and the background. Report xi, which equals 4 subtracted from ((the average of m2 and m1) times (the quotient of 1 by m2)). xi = -1.99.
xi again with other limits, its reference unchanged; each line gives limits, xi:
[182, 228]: -2.50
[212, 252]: -2.56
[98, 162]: -2.73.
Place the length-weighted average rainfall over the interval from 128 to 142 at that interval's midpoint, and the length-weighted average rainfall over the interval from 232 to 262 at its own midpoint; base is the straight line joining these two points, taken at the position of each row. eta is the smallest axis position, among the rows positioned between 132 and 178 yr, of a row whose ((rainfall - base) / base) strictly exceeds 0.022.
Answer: 140.0 yr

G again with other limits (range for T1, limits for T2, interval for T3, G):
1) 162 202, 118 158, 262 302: 1.9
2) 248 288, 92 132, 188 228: 1.7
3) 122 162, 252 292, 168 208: 2.6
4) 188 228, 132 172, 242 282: 2.2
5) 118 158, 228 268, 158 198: 2.6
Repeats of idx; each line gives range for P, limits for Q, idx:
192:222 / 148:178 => 2.27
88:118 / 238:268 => 2.30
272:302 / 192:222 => 2.32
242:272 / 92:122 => 2.32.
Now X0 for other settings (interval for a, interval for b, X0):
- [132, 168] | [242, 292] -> 4.0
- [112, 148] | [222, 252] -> 5.5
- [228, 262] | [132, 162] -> 1.7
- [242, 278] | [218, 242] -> 0.0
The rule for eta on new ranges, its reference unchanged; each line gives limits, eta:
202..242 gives 235.0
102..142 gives 105.0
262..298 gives 270.0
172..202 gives 180.0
